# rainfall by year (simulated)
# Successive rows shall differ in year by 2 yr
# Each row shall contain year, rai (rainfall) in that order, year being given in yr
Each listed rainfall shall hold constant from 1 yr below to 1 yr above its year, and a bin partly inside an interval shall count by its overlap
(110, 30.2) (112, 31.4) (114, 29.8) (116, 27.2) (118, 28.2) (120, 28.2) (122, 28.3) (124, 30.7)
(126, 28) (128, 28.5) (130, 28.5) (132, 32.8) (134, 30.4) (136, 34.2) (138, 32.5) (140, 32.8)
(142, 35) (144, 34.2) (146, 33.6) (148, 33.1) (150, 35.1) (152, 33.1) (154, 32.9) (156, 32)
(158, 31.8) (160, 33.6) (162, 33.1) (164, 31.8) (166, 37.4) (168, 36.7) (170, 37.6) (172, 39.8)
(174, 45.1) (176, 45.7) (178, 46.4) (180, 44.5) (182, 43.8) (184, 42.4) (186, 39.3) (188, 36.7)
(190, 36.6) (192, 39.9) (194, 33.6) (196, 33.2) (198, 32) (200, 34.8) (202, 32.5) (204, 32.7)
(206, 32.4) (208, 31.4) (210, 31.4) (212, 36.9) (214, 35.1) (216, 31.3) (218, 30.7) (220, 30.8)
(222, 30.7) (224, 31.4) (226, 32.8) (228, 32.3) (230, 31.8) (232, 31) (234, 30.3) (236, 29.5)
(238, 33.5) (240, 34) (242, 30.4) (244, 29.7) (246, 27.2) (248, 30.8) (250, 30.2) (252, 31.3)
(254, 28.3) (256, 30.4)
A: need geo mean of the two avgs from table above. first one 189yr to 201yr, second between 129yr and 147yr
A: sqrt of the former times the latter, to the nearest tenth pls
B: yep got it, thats 33.8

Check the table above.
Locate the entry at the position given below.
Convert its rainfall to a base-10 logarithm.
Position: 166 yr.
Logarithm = 1.57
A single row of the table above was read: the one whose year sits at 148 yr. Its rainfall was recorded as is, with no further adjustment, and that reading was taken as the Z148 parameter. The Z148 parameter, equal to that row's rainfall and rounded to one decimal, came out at 33.1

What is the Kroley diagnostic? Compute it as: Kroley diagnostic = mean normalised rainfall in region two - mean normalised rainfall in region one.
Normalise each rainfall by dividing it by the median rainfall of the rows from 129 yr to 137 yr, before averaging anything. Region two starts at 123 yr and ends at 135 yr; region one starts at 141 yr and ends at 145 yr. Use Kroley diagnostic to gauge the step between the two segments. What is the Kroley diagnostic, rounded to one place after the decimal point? -0.2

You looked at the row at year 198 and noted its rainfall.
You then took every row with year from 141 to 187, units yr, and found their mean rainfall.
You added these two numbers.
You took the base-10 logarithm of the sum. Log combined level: 1.84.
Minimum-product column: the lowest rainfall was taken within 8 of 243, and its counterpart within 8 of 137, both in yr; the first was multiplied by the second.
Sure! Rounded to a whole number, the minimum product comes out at 775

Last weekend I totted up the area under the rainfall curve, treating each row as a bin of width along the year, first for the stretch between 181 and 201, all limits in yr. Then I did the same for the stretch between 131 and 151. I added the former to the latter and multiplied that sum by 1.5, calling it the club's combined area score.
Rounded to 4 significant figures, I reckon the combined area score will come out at 2118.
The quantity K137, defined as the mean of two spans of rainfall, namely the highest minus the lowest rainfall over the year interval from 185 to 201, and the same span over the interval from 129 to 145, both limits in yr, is 7.2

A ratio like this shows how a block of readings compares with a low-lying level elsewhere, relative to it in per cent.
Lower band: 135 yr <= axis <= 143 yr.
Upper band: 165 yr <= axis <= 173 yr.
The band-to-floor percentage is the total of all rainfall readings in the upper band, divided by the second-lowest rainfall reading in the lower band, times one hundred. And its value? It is 462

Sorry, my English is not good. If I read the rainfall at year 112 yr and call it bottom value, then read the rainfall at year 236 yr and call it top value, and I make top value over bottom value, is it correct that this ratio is 0.94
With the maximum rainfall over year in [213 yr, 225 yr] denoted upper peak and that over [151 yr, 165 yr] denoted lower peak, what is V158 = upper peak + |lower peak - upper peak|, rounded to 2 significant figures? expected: 37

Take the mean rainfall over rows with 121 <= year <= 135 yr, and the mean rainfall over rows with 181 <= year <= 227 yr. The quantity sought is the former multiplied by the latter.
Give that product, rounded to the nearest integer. 1020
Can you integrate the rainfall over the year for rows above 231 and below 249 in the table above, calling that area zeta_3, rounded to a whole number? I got 553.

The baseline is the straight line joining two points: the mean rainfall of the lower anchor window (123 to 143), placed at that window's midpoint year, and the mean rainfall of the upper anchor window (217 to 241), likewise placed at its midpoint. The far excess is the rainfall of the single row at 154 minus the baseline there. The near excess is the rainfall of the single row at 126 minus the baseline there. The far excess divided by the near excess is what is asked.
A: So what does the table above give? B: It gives -0.5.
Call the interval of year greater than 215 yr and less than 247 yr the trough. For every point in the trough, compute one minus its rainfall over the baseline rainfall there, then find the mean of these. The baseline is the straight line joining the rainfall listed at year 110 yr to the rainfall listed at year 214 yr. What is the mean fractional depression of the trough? 0.13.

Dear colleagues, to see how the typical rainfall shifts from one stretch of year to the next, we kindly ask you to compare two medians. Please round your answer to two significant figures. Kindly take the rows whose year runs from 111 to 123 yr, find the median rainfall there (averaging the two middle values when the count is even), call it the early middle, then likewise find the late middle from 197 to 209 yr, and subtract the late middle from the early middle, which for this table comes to -4.2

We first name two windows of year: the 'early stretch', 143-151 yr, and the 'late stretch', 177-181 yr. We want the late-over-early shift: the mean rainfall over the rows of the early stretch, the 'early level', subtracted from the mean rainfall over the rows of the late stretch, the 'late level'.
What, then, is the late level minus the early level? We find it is 11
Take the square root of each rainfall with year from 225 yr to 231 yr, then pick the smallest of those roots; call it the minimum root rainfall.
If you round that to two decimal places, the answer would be 5.64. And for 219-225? 5.54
